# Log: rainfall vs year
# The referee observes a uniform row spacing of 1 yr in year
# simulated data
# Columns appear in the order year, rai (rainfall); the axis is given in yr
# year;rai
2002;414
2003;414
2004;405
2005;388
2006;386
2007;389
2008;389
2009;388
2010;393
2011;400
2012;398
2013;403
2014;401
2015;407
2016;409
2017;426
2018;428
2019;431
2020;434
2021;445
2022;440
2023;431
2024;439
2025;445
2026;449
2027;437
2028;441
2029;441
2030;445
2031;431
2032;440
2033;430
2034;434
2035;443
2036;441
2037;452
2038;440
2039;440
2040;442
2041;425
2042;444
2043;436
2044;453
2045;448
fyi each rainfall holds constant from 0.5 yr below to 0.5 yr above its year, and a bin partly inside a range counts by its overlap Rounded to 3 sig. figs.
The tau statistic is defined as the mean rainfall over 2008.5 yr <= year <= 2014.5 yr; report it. 397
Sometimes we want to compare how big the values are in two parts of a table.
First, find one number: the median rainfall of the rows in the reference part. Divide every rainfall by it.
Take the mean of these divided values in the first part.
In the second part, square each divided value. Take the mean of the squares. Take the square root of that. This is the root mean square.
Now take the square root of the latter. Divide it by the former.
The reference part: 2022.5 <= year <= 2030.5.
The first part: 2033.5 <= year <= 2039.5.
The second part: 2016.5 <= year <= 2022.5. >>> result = 0.99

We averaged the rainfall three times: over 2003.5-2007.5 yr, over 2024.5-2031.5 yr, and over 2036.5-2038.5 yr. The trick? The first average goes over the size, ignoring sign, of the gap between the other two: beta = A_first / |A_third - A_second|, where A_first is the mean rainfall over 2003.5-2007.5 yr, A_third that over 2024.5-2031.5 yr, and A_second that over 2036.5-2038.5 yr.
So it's 83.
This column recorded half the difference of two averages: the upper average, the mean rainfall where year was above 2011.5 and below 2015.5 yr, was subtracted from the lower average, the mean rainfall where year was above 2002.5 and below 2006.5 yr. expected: -2.0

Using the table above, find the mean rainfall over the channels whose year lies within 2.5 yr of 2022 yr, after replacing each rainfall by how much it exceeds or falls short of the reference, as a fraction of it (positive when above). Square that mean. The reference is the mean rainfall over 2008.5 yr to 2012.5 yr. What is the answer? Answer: 0.012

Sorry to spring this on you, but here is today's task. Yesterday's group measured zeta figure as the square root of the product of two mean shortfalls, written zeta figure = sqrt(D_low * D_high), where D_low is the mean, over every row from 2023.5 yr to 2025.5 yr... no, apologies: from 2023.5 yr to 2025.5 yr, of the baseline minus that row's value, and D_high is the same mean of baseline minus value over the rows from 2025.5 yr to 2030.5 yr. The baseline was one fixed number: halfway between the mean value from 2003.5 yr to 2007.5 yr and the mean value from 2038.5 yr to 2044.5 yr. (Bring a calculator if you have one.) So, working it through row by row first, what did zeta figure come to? 26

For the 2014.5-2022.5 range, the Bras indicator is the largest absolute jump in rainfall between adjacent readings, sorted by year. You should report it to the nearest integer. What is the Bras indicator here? 17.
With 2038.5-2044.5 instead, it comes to 19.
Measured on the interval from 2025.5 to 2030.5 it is 12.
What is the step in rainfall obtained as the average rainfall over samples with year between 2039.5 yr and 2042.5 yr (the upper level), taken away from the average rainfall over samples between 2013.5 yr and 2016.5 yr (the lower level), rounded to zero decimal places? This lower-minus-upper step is -31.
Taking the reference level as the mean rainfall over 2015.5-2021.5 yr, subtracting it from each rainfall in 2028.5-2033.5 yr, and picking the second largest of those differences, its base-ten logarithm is 1.09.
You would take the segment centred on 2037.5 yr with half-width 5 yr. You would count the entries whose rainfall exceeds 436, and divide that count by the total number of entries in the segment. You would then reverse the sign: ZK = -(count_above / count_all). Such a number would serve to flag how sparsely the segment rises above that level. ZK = -0.70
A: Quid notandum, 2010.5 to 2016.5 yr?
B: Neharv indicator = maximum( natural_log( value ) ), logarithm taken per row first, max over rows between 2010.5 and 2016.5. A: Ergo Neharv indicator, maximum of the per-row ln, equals 6.014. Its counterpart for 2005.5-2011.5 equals 5.991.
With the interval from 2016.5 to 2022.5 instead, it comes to 6.098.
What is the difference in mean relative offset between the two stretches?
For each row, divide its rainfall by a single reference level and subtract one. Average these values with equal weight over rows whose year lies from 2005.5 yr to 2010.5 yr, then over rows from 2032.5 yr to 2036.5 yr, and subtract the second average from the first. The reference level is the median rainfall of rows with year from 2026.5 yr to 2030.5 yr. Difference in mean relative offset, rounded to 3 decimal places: -0.109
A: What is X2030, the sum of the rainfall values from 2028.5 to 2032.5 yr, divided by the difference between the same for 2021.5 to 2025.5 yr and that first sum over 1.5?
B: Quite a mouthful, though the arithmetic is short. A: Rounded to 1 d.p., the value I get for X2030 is 3.0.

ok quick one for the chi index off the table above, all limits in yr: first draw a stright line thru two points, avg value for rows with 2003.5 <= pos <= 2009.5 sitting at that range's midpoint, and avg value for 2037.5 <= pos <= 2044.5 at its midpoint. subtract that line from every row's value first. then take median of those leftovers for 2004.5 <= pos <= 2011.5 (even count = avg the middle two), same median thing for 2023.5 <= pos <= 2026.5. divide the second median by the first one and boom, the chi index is -10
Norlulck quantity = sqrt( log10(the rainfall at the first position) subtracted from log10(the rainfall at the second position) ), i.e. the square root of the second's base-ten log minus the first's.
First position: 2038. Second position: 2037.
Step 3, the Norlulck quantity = 0.11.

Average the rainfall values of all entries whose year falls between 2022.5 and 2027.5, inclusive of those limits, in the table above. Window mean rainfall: 440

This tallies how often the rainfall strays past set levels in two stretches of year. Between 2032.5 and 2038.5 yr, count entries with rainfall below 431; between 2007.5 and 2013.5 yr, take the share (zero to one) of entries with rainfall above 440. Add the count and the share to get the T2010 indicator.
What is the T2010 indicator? 1.0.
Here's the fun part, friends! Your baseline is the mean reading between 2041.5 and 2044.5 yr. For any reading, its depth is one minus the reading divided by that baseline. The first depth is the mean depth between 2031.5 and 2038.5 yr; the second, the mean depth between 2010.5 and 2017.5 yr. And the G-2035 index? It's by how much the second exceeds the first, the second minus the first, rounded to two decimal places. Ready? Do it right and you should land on 0.08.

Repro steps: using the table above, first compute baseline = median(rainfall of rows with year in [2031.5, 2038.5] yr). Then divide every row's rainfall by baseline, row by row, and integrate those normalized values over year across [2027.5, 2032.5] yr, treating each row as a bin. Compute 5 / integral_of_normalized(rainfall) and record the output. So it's 1.00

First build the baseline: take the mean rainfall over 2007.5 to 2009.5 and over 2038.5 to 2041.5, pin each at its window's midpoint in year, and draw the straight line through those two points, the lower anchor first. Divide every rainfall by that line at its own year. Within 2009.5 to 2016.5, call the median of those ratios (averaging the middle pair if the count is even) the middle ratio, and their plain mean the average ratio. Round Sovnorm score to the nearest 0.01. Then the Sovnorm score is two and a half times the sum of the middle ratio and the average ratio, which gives 5.09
